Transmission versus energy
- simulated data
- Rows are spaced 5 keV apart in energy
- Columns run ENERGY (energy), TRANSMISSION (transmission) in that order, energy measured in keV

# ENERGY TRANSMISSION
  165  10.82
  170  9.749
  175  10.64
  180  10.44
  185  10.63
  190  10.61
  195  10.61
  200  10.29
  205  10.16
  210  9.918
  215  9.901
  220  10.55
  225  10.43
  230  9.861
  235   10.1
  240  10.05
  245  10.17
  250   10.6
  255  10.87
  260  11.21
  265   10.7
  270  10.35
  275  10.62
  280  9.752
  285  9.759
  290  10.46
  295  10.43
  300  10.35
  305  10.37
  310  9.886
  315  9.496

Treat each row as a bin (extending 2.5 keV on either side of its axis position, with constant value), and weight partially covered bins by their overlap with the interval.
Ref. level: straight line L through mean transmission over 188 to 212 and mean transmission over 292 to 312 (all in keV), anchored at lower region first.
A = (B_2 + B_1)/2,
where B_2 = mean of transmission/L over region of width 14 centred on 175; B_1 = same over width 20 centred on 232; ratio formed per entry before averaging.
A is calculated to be 0.99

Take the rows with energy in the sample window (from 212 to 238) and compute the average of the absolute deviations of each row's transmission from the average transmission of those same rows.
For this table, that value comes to 0.26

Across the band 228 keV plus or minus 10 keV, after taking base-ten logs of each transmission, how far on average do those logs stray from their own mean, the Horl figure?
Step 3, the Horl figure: 0.0108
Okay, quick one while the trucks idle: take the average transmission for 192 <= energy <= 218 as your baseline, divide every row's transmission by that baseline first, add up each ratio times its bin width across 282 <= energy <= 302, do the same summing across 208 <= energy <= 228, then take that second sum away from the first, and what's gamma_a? 0.1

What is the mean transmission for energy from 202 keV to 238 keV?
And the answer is 10.1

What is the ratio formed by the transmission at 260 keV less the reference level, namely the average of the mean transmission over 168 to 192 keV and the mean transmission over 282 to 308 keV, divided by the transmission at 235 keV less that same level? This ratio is -3.6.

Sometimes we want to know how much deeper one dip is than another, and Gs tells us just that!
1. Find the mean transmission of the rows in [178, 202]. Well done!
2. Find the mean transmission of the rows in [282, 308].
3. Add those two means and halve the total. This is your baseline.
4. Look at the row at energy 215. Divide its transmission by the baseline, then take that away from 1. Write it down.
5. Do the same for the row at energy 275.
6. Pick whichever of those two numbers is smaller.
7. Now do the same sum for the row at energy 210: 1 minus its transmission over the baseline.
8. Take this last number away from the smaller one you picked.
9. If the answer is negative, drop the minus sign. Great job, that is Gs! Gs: 0.068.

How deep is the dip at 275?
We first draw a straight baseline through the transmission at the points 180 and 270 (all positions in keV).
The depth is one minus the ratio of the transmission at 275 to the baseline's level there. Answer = -0.03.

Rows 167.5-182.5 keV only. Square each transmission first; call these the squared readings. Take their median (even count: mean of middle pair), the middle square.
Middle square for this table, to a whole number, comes 109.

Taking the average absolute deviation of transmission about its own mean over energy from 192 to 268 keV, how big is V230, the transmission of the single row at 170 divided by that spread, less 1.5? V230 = 28.5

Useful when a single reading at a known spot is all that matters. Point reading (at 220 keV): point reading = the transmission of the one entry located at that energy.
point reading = 10.55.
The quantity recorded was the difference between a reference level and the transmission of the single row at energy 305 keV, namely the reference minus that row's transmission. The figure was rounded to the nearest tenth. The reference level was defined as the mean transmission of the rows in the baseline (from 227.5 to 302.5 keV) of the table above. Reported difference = 0.0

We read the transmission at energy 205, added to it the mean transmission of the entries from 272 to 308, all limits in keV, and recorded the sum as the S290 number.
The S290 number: 20.4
